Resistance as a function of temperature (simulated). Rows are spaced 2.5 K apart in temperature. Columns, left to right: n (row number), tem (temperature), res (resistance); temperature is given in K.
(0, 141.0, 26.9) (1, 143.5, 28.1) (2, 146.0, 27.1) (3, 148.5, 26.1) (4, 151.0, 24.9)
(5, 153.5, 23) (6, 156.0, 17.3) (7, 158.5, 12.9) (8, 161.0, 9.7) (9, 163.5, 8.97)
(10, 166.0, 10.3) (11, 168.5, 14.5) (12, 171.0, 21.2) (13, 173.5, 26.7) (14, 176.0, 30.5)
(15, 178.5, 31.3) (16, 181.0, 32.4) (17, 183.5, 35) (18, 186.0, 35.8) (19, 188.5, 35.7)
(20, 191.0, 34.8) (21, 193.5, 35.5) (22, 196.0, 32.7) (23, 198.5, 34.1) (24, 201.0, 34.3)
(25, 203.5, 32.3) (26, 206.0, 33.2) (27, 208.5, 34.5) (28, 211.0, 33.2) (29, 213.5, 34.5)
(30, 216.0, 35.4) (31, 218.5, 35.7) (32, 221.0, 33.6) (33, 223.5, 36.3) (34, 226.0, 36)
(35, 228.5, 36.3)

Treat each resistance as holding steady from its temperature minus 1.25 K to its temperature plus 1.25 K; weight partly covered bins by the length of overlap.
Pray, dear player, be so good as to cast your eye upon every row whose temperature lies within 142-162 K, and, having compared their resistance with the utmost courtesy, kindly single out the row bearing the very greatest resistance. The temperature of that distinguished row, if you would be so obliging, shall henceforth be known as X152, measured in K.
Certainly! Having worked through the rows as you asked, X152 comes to 143.5 K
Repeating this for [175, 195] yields 186.0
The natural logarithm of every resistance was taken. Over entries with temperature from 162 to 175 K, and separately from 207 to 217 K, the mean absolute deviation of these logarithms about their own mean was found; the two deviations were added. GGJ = 0.39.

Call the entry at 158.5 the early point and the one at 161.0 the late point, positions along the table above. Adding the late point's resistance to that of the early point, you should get 23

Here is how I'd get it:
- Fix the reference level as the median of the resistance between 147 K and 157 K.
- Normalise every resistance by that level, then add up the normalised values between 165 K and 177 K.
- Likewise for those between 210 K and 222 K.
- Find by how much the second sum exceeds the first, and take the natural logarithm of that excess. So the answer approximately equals 1.1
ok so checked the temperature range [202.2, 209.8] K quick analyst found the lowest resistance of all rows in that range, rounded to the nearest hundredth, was 32.30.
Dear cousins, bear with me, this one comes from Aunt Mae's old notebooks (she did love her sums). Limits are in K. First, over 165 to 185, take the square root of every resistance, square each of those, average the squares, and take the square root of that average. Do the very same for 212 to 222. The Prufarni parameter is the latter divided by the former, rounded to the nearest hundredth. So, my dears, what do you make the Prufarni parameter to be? 1.17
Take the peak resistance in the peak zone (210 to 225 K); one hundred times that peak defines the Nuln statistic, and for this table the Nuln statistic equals 3630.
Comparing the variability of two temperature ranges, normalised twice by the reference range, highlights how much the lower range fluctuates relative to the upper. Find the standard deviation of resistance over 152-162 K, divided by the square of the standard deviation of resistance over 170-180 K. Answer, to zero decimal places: 0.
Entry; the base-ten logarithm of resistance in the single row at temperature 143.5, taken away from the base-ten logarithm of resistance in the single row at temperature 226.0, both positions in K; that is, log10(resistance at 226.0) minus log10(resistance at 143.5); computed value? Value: 0.11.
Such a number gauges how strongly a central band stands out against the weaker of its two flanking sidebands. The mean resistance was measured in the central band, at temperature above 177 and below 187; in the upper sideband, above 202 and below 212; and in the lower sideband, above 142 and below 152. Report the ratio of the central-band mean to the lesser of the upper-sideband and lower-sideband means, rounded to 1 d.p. 1.3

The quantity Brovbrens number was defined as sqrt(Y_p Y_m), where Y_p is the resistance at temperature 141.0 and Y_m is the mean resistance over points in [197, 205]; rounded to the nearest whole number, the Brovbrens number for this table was 30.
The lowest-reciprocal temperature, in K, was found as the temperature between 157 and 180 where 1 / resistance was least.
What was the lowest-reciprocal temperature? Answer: 178.5 K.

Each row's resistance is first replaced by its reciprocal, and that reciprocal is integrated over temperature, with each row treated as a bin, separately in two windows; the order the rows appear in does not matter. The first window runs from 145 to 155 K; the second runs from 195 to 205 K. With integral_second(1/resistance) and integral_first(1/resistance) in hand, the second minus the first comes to -0.10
